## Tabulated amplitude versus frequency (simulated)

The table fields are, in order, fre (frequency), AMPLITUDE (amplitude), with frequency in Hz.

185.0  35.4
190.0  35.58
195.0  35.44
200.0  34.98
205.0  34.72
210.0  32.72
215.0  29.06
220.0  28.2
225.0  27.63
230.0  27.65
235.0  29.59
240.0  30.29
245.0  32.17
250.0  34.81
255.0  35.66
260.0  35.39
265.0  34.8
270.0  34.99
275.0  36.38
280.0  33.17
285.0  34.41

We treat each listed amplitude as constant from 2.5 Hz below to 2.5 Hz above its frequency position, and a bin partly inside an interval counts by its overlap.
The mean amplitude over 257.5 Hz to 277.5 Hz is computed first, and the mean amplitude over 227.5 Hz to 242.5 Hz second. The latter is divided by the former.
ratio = 0.82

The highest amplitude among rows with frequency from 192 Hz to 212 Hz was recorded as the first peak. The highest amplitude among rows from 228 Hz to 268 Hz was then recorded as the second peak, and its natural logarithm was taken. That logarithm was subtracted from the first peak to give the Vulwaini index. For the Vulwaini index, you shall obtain 31.9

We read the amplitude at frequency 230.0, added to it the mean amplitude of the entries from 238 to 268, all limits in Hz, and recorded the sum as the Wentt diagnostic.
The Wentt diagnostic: 62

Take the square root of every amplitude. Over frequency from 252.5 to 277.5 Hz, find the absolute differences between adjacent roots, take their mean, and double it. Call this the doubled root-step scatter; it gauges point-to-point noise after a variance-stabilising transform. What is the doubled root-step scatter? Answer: 0.10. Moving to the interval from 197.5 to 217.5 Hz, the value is 0.35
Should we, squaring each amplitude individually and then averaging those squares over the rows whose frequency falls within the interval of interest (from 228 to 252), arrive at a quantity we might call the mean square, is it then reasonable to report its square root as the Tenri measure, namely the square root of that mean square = 31.0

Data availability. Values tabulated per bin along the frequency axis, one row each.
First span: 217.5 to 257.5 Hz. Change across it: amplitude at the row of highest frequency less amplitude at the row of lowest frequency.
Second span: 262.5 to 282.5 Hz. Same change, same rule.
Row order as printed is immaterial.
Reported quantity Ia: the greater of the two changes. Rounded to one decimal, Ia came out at 7.5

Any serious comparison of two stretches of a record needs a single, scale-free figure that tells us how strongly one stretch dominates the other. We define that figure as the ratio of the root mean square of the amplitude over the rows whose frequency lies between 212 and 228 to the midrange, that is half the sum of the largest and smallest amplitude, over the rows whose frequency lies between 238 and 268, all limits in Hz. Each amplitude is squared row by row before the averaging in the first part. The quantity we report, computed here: 0.86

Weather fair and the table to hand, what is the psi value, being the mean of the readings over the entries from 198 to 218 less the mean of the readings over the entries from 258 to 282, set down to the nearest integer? -2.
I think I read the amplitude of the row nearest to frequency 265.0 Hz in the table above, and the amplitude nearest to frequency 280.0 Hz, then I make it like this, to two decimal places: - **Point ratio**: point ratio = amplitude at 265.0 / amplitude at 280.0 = 1.05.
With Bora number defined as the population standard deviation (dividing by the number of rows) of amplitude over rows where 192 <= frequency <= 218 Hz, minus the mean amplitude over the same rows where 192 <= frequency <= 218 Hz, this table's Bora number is -31.0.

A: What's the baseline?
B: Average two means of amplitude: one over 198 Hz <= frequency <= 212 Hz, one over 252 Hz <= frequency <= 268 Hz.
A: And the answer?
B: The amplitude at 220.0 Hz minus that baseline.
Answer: -6.5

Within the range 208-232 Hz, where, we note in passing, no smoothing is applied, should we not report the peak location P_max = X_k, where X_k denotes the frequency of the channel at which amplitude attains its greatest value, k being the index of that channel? 210.0 Hz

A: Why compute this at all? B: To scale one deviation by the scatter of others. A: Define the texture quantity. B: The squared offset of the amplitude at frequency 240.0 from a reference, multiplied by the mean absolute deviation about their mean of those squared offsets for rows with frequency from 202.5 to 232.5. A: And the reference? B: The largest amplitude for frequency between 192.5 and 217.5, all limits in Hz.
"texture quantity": 586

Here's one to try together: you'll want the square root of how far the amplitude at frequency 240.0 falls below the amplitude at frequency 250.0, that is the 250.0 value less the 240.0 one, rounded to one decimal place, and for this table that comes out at 2.1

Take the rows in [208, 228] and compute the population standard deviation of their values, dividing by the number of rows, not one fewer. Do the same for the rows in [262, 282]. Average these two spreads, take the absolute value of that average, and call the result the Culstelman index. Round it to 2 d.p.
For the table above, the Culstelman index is 1.56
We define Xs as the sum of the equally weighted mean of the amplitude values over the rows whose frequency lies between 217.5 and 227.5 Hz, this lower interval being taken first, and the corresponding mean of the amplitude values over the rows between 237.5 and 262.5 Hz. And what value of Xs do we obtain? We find 61.6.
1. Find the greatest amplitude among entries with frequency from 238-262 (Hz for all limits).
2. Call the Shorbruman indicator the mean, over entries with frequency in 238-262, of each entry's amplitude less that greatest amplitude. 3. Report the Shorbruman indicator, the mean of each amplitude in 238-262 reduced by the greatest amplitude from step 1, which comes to -2.0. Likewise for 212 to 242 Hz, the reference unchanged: -6.9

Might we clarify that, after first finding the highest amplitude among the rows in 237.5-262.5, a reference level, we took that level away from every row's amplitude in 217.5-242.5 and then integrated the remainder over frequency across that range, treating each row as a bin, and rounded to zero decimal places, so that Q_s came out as -175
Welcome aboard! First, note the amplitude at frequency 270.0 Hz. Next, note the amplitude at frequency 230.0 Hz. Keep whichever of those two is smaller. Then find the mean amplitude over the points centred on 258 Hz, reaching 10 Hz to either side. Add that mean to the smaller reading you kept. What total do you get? 62.8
